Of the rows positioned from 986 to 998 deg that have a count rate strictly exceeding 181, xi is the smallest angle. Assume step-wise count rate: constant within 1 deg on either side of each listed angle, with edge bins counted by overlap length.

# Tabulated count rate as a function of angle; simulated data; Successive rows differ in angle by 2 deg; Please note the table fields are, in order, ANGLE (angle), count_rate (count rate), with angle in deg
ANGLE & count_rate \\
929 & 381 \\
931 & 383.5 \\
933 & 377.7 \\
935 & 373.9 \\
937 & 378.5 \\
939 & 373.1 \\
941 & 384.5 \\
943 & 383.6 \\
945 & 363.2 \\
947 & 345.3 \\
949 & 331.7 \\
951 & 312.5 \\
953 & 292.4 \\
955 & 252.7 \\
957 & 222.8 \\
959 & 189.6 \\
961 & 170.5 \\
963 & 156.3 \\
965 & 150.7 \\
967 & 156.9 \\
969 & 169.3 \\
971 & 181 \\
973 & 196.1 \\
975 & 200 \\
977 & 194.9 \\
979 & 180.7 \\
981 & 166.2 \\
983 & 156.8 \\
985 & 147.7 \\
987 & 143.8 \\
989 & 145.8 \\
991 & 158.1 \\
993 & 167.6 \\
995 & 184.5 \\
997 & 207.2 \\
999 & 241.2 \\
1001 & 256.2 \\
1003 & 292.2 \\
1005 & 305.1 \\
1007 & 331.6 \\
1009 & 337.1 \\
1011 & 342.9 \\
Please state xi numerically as 995 deg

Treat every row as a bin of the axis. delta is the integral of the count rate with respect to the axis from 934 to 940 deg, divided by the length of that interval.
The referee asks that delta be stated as 375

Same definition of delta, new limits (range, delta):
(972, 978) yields 197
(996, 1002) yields 235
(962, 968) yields 155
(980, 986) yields 157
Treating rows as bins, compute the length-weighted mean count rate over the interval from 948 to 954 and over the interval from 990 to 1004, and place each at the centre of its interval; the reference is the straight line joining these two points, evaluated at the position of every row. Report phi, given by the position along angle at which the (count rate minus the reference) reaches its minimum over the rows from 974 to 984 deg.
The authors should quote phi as 983 deg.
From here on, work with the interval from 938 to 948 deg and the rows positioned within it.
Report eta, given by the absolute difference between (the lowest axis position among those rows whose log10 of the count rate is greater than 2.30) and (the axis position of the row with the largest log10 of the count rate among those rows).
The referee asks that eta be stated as 2 deg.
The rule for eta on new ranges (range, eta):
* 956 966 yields 0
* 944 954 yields 0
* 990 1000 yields 2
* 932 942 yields 8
